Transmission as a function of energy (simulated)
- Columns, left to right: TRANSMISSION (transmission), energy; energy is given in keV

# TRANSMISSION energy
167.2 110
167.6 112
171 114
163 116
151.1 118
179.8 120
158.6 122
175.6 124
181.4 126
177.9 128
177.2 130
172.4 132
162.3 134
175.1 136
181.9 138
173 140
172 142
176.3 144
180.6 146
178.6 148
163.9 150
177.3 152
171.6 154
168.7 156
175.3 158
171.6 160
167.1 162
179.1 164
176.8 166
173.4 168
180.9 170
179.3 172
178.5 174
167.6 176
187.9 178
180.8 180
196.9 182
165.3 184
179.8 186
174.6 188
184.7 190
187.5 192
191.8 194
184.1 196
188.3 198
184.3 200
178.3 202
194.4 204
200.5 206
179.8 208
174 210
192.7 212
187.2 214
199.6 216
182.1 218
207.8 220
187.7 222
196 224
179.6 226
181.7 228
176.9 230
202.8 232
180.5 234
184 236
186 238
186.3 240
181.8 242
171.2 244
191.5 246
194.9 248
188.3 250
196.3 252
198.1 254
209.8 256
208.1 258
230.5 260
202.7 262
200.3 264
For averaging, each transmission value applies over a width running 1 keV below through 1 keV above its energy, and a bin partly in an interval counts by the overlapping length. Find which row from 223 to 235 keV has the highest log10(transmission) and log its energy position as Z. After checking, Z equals 232 keV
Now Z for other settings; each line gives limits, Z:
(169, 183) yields 182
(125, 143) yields 138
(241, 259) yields 256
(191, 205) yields 204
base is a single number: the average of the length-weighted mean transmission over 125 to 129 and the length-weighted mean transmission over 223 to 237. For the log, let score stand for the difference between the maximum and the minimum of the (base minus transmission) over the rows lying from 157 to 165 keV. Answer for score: 12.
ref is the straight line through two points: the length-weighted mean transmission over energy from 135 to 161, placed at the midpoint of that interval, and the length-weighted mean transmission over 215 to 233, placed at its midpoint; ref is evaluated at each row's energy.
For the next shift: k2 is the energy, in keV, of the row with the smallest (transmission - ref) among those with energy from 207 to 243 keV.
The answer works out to 230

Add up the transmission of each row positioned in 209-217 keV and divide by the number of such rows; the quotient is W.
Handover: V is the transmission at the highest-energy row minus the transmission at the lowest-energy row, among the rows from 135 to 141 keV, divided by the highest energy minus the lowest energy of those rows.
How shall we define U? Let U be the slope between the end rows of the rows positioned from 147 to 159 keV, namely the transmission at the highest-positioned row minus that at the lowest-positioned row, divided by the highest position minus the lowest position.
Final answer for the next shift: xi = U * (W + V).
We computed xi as -62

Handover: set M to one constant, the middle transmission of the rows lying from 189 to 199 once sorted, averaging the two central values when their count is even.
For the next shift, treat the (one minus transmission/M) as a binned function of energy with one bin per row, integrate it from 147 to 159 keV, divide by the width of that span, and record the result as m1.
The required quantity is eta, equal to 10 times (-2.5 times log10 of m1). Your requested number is 27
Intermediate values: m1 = 0.080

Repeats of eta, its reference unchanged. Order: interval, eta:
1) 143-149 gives 33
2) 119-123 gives 25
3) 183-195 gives 36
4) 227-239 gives 48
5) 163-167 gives 32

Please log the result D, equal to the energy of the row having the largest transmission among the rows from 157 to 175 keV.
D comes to 170 keV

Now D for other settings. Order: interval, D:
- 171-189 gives 182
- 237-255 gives 254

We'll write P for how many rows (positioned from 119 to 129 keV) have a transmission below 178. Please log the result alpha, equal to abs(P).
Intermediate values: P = 3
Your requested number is 3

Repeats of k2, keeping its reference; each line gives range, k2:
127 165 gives 150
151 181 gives 176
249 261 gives 250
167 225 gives 184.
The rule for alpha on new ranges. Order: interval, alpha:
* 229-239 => 1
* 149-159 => 5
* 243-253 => 1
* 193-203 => 0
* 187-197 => 1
